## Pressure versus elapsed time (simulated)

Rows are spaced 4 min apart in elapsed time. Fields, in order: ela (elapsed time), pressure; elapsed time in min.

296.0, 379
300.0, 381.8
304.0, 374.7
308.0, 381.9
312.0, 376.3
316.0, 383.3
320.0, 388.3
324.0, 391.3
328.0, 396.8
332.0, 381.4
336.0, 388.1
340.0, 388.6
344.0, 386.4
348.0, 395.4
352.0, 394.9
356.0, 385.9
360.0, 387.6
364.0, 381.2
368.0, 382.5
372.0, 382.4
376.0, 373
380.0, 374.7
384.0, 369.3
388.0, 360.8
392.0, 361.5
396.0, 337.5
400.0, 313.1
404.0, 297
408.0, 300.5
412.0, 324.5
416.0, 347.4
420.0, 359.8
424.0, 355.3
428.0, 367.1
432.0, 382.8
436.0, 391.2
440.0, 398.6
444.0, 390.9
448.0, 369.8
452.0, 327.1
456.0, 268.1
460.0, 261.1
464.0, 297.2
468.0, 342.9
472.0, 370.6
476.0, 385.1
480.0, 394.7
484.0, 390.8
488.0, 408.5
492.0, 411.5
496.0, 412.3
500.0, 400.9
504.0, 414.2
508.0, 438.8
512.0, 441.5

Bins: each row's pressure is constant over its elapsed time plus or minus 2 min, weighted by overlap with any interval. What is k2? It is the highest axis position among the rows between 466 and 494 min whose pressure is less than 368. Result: 468.0 min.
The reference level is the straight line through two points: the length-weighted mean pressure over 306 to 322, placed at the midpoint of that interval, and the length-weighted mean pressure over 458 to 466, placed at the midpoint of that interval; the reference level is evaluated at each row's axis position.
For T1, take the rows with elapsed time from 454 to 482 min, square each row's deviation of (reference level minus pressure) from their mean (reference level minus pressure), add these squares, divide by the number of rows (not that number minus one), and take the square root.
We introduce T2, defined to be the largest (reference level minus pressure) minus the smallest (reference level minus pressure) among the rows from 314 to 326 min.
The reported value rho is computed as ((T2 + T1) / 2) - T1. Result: -22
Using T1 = 57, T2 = 14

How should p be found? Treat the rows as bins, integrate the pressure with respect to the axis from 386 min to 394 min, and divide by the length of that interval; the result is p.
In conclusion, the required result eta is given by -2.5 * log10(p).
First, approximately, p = 361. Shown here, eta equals -6.39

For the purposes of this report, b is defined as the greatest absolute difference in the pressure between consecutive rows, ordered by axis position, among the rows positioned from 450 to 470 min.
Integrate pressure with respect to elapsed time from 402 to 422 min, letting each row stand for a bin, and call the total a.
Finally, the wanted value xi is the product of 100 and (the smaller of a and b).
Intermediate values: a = 6517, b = 59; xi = 5900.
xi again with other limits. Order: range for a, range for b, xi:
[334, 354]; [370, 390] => 940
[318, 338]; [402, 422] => 2400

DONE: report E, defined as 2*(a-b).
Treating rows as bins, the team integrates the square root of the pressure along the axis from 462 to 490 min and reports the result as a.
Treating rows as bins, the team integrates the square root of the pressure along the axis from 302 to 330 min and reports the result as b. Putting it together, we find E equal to -22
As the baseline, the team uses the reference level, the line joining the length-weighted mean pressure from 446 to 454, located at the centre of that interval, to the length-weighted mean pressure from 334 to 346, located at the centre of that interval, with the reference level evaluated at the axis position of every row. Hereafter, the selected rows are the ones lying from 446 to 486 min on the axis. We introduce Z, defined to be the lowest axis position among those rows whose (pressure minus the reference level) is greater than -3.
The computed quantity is 448.0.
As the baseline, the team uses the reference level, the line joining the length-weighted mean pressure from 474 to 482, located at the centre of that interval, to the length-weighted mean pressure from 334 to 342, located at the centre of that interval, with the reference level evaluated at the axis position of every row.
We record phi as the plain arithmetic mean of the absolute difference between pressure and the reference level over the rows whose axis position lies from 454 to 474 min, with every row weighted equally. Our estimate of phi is 82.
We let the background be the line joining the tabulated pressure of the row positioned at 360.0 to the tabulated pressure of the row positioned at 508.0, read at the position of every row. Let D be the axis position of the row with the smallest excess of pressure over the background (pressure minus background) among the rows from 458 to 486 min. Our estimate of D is 460.0 min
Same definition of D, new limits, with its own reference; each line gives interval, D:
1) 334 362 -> 356.0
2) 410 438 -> 412.0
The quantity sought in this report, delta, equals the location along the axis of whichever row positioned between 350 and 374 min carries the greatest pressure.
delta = 352.0 min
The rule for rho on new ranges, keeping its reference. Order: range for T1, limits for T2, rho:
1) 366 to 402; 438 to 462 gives 54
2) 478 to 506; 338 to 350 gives 0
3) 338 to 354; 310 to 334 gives 12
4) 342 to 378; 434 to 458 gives 57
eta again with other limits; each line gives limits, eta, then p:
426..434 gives -6.43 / 375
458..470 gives -6.19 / 300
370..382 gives -6.44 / 377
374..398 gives -6.40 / 363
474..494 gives -6.50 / 398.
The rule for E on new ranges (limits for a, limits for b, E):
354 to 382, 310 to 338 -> -8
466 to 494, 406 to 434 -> 56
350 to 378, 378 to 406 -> 58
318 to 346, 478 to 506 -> -22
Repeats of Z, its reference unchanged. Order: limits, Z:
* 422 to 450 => 424.0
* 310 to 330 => 324.0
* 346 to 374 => 348.0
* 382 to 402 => 384.0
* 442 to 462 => 444.0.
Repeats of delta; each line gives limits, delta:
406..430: 428.0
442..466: 444.0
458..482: 480.0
